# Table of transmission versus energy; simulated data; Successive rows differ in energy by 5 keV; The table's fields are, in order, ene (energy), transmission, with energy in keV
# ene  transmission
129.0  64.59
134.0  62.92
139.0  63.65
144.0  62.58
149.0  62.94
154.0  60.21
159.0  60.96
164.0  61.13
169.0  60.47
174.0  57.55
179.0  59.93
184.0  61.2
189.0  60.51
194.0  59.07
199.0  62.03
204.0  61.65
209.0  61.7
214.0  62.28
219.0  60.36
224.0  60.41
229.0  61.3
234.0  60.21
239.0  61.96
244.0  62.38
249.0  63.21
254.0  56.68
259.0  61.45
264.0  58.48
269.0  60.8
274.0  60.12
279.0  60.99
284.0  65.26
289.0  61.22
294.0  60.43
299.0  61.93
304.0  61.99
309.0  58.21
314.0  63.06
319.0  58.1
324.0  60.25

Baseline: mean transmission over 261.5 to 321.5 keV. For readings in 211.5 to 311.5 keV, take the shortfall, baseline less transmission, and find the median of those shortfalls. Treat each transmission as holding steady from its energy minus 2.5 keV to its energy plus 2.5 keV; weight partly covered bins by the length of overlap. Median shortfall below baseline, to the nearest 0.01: -0.22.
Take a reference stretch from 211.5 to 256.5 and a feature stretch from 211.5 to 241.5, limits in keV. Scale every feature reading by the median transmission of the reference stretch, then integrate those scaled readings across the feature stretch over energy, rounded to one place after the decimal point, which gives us 29.9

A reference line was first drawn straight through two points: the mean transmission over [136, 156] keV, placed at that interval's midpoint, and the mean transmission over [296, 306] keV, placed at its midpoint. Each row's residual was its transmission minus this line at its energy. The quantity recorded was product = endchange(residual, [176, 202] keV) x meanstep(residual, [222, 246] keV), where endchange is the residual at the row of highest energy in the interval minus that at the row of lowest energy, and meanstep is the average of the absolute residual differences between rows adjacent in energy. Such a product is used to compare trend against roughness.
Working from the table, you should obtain 2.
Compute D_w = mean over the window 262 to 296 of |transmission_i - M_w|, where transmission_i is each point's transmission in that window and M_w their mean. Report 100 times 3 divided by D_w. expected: 239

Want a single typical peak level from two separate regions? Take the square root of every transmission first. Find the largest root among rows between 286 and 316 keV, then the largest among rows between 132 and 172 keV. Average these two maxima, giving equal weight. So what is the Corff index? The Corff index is 7.96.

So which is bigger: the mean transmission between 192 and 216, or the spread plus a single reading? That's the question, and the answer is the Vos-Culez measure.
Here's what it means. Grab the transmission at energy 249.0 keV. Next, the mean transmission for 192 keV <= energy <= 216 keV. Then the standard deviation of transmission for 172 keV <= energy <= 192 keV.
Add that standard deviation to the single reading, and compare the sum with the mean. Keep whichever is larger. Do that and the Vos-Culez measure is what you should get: 65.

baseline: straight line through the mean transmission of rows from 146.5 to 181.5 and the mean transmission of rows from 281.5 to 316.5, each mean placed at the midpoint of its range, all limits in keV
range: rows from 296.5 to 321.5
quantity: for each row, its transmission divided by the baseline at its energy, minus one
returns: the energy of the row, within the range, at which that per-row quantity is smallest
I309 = 319.0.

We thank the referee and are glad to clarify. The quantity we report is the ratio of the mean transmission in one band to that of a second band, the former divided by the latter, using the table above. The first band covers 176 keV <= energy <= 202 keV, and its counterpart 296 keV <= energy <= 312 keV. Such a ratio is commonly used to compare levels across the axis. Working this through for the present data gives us 1.00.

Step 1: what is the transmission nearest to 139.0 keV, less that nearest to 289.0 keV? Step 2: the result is 2.4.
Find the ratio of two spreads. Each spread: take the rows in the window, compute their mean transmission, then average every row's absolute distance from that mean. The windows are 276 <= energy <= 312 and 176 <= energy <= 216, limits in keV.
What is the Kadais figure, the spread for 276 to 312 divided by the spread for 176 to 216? 1.54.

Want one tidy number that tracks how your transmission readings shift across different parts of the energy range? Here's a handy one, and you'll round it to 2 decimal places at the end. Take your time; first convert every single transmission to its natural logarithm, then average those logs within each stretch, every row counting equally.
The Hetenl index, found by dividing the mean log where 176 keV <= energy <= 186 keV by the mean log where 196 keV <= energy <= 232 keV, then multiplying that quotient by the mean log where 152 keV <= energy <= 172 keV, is 4.09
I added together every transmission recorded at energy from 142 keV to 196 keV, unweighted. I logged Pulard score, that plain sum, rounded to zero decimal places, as 667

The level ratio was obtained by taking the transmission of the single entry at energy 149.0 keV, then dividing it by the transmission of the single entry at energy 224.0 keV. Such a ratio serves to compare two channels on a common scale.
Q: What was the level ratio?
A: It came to 1.04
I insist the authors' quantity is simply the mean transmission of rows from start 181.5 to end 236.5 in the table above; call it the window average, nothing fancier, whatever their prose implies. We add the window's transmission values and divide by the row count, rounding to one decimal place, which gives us 61.0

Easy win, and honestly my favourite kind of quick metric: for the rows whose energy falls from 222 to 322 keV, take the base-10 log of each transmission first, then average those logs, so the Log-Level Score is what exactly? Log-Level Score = 1.784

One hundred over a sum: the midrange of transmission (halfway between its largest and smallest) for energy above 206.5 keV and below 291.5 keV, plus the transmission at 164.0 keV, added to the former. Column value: 0.819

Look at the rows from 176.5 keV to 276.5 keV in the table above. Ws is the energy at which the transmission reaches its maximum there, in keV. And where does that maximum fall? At 249.0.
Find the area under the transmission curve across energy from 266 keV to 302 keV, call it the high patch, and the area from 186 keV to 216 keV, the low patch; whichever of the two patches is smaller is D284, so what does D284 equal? 1836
